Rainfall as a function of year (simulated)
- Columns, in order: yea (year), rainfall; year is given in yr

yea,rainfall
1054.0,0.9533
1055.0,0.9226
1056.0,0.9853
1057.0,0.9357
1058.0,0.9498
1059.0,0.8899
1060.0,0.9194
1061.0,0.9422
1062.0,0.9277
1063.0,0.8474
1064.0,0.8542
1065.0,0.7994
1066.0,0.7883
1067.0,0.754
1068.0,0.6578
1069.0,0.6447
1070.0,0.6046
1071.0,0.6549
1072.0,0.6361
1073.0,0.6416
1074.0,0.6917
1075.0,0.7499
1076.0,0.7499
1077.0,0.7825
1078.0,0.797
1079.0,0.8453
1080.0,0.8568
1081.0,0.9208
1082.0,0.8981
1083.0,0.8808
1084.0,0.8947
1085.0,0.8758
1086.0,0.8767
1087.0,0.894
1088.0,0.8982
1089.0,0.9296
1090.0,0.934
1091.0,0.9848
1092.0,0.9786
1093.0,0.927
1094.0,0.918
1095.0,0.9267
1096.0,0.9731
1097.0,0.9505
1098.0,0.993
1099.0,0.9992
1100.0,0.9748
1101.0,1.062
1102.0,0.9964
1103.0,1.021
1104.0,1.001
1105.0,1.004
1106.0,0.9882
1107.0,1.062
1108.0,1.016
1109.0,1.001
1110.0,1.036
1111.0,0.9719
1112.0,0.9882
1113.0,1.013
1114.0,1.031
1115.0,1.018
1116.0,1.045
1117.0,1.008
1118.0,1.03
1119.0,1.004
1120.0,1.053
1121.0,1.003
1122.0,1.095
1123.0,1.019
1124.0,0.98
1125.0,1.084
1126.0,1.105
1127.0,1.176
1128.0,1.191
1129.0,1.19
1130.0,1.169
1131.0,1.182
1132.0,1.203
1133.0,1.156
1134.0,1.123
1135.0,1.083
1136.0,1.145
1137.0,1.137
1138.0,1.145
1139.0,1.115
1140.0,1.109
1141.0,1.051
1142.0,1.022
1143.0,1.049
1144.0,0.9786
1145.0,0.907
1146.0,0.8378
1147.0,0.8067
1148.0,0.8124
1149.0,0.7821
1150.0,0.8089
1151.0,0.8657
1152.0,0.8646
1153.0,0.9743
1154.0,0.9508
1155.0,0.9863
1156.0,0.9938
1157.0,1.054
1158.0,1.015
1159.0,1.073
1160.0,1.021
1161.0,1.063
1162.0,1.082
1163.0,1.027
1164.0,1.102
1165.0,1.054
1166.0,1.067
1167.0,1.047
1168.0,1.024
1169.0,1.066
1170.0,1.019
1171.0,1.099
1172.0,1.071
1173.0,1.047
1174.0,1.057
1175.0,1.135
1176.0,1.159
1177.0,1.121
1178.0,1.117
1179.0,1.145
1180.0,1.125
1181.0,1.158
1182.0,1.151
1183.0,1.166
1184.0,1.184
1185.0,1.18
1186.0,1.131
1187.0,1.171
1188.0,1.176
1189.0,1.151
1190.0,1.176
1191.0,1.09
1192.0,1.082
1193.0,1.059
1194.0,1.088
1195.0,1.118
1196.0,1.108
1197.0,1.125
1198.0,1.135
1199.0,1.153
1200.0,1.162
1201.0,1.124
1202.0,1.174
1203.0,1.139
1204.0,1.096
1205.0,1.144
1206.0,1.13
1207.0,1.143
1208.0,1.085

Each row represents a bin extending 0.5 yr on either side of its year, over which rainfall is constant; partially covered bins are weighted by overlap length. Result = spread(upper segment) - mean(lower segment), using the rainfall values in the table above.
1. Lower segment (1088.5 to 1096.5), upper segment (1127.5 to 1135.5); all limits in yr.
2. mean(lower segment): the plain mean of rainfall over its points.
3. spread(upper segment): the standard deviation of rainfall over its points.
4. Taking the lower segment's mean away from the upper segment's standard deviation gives -0.91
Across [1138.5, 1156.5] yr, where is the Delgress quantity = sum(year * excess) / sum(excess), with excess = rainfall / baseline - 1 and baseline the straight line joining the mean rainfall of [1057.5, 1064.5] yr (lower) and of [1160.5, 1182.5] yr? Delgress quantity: 1150.2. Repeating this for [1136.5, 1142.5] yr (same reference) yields 1138.3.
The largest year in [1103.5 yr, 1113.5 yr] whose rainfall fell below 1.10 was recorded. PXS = 1113.0 yr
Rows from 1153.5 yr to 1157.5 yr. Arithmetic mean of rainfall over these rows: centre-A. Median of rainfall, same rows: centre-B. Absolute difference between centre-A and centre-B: 0.0062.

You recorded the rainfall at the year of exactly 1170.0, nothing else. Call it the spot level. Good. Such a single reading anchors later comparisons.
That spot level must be 1.019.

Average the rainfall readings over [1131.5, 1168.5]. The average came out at 1.01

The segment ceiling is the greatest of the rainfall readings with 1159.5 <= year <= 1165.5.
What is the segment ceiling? 1.102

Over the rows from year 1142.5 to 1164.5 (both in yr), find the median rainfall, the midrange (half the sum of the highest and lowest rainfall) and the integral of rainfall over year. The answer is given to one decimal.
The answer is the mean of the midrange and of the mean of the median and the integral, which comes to 6.0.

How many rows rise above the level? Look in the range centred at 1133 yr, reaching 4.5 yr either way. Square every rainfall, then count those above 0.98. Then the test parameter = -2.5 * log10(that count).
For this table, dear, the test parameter -2.4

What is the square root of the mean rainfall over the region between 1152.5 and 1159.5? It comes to 1.00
